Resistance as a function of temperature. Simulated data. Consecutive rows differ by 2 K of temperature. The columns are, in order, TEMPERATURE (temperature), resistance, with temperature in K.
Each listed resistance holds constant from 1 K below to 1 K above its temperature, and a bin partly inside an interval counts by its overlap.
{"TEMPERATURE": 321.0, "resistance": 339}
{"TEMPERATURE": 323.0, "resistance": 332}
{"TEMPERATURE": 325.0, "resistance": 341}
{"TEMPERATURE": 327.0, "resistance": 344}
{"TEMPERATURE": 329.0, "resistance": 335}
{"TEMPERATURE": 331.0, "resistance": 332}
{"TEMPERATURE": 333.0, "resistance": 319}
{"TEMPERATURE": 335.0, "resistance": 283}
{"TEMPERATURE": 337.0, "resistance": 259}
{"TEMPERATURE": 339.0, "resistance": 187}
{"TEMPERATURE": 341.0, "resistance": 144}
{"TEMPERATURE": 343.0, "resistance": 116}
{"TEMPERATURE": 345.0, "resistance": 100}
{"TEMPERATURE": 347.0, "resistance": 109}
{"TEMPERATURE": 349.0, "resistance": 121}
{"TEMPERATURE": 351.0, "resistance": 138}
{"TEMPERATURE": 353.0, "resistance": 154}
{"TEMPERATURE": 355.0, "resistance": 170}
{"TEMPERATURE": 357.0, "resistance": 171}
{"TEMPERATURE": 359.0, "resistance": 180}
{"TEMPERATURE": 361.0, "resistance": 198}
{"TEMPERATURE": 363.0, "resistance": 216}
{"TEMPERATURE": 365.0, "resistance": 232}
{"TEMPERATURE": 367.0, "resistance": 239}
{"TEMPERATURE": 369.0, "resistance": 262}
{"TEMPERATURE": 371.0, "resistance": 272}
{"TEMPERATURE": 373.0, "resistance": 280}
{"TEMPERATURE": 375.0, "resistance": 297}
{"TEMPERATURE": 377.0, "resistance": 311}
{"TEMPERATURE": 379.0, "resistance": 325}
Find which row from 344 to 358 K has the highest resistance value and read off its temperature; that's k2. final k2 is 357.0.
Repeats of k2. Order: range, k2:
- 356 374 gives 373.0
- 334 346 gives 335.0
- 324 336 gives 327.0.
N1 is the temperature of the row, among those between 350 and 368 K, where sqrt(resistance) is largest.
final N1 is 367.0 K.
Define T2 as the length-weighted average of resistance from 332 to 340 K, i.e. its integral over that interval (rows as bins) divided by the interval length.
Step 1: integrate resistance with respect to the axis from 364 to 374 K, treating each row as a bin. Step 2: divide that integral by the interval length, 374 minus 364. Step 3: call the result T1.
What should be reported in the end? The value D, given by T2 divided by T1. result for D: 1.0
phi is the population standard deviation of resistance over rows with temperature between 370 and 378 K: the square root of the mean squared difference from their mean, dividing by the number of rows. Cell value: 15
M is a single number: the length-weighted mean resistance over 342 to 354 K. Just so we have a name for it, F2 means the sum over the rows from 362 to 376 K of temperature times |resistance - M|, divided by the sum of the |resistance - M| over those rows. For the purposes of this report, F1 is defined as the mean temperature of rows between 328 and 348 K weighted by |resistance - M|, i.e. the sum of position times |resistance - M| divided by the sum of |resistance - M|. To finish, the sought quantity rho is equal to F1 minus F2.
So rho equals -36.1 K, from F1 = 333.7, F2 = 369.8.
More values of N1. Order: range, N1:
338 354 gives 339.0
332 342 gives 333.0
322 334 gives 327.0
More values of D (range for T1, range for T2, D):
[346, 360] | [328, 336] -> 2.1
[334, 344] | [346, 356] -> 0.7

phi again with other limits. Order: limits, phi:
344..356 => 25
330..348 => 88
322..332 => 5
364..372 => 16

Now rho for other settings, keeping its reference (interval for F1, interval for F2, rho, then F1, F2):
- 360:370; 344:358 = 12.7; 365.6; 352.9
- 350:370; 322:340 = 33.2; 363.0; 329.8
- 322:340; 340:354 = -17.6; 329.8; 347.4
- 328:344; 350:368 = -28.3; 333.2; 361.6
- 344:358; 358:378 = -17.0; 352.9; 369.9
